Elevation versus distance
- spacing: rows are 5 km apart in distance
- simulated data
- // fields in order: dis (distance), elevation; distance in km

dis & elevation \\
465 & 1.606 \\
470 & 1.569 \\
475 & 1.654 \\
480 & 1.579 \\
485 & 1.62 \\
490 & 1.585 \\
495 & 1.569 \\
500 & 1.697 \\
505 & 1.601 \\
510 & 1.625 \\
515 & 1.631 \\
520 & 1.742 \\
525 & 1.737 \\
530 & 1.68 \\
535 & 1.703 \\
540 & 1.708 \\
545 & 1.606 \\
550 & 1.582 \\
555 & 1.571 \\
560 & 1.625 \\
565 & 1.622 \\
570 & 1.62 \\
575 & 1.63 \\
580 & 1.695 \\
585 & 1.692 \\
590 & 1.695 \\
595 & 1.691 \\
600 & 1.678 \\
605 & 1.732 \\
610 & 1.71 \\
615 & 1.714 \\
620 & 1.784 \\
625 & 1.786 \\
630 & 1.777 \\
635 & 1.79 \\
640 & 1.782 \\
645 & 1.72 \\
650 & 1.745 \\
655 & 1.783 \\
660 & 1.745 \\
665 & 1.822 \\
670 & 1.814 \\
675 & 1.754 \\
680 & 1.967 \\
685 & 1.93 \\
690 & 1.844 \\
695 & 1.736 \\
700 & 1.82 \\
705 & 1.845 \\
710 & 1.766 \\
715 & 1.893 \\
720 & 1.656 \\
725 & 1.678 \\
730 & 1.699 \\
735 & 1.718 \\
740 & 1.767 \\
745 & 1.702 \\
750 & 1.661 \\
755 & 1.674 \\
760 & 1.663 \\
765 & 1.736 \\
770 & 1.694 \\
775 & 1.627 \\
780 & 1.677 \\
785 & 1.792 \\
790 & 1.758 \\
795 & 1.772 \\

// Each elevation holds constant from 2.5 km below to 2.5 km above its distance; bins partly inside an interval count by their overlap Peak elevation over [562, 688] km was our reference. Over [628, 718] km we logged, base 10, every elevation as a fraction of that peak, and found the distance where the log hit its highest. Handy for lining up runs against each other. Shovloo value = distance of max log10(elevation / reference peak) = 680 km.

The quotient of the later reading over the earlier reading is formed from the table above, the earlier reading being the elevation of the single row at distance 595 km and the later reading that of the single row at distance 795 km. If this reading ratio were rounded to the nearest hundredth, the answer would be 1.05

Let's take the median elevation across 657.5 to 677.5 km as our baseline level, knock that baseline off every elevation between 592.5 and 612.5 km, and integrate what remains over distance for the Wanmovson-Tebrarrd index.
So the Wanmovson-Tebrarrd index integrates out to -1.6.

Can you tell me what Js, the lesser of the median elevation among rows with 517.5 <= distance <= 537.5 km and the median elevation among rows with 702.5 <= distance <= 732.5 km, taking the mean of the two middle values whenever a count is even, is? 1.720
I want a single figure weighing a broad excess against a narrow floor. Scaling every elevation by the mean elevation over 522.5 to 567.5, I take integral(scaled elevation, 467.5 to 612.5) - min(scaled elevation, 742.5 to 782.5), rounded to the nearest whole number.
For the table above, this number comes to 144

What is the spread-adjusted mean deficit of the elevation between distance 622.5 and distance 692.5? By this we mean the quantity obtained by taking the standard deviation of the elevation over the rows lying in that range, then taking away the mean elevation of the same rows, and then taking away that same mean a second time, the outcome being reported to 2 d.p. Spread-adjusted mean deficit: -3.54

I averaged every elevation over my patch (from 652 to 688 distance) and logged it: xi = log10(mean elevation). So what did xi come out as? 0.26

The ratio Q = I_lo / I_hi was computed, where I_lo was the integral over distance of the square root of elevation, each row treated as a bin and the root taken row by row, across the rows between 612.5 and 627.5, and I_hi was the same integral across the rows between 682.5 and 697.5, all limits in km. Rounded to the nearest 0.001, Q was 0.979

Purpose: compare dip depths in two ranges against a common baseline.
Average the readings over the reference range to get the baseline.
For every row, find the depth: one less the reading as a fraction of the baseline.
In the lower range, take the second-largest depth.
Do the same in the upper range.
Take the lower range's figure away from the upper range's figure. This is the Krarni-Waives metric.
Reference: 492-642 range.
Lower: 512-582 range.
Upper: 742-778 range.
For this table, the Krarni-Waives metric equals -0.047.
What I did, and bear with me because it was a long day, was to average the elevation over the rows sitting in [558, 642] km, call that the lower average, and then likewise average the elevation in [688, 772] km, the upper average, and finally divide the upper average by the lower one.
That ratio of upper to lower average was 1.02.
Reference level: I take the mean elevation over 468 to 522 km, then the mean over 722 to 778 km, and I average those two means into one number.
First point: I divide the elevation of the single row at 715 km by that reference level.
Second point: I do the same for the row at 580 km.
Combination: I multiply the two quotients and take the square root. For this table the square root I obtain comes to 1.08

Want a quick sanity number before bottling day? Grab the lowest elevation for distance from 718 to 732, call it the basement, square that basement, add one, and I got 3.74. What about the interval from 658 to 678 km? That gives 4.05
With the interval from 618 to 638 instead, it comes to 4.16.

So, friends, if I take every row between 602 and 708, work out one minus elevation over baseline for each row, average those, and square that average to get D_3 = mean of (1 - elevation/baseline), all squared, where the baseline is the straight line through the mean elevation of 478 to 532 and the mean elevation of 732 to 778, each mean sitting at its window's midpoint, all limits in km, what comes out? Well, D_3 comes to 0.0049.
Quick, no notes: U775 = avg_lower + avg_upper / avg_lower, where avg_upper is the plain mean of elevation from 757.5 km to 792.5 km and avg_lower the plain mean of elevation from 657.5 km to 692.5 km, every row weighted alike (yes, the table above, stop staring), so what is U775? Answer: 2.77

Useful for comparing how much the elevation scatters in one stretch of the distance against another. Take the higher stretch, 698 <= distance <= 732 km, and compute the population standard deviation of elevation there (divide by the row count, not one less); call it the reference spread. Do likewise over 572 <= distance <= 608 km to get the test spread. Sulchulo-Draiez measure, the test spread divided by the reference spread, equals 0.3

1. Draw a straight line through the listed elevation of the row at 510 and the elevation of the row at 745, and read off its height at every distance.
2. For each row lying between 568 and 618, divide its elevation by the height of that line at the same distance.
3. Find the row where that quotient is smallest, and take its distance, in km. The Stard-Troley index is 570 km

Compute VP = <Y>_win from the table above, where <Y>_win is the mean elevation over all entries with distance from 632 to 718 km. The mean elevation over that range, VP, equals 1.81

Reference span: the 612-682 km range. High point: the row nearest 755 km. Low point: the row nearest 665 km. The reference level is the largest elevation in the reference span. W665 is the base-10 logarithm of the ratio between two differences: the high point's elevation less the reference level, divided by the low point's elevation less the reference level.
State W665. 0.31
